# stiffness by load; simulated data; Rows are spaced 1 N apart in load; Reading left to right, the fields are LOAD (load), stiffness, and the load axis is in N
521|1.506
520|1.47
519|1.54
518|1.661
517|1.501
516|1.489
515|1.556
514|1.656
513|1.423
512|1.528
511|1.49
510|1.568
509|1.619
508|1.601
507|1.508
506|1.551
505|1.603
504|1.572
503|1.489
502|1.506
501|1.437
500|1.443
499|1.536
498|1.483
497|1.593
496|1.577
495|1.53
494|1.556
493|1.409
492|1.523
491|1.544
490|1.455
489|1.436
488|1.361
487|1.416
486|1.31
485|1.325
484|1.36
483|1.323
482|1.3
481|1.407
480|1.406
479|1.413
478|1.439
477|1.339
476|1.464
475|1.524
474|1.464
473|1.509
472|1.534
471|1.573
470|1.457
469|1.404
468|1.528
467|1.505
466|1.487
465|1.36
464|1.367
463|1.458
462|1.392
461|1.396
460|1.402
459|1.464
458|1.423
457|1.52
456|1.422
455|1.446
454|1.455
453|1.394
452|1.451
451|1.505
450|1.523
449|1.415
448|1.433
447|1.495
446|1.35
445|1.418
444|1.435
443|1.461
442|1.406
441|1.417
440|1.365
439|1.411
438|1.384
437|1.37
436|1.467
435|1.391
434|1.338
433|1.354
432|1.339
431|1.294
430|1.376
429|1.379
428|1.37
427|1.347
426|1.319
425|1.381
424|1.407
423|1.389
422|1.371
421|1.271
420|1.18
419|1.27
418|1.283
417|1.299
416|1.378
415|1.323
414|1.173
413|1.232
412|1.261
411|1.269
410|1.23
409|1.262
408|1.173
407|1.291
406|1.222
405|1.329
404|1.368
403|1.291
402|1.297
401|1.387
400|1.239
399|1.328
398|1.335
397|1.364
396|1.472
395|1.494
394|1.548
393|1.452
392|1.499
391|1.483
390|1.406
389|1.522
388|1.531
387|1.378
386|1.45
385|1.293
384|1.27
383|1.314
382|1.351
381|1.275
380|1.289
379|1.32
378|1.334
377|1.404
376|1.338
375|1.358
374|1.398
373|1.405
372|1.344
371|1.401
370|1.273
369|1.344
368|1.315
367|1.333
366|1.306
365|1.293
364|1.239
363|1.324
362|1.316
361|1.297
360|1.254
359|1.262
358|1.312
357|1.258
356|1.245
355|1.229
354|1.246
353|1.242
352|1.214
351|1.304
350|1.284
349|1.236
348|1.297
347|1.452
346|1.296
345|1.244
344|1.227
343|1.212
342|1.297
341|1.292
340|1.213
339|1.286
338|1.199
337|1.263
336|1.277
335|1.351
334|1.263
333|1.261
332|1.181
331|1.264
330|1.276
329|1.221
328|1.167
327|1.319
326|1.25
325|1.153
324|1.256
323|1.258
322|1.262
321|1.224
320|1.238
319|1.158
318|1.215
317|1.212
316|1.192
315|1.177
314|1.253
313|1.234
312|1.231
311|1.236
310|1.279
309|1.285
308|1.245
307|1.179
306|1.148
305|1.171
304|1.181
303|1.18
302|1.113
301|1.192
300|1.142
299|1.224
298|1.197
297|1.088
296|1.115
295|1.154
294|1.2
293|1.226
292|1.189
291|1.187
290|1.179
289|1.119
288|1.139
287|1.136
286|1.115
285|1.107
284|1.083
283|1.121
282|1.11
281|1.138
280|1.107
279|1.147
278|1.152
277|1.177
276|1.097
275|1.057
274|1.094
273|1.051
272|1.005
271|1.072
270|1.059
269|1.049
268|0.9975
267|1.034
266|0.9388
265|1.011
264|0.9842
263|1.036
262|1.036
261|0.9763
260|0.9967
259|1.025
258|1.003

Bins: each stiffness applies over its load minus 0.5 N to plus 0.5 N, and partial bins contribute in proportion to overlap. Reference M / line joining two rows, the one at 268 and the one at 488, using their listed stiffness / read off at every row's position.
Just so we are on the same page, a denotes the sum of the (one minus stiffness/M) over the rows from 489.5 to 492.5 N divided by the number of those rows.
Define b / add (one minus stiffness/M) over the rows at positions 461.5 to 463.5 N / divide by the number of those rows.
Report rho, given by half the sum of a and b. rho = -0.092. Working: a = -0.10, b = -0.08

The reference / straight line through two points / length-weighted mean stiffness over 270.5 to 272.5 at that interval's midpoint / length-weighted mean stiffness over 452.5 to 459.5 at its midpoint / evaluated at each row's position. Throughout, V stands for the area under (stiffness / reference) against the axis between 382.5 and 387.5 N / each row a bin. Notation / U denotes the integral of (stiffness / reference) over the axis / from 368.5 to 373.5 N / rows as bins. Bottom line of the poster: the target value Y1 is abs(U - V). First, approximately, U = 5.38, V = 5.2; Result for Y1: 0.18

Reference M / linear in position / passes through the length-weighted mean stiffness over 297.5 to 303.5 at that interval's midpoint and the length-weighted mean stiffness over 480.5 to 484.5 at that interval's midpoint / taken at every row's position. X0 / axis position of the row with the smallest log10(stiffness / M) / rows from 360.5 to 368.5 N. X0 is 364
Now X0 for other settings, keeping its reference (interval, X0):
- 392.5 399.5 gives 399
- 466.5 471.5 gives 469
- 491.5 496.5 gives 493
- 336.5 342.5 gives 338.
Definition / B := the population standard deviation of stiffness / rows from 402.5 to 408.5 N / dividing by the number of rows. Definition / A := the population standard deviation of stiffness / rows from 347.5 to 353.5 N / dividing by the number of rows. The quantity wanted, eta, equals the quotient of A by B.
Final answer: 0.52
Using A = 0.0338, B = 0.065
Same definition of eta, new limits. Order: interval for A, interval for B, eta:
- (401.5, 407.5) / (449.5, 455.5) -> 1.05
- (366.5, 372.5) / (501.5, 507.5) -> 0.94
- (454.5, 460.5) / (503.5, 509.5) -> 1.02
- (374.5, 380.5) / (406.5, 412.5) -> 0.93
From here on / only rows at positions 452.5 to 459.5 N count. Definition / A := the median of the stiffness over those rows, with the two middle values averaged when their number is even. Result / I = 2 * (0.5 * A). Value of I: 1.45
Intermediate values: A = 1.45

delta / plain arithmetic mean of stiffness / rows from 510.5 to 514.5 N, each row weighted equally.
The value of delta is 1.52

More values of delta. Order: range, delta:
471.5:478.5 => 1.47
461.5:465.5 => 1.39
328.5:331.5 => 1.25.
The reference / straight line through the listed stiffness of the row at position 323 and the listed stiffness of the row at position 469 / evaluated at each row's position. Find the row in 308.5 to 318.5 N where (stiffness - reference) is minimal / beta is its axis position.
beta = 315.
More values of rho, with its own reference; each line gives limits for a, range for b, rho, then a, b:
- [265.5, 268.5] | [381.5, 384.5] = -0.049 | 0.01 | -0.10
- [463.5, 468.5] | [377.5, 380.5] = -0.104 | -0.09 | -0.11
